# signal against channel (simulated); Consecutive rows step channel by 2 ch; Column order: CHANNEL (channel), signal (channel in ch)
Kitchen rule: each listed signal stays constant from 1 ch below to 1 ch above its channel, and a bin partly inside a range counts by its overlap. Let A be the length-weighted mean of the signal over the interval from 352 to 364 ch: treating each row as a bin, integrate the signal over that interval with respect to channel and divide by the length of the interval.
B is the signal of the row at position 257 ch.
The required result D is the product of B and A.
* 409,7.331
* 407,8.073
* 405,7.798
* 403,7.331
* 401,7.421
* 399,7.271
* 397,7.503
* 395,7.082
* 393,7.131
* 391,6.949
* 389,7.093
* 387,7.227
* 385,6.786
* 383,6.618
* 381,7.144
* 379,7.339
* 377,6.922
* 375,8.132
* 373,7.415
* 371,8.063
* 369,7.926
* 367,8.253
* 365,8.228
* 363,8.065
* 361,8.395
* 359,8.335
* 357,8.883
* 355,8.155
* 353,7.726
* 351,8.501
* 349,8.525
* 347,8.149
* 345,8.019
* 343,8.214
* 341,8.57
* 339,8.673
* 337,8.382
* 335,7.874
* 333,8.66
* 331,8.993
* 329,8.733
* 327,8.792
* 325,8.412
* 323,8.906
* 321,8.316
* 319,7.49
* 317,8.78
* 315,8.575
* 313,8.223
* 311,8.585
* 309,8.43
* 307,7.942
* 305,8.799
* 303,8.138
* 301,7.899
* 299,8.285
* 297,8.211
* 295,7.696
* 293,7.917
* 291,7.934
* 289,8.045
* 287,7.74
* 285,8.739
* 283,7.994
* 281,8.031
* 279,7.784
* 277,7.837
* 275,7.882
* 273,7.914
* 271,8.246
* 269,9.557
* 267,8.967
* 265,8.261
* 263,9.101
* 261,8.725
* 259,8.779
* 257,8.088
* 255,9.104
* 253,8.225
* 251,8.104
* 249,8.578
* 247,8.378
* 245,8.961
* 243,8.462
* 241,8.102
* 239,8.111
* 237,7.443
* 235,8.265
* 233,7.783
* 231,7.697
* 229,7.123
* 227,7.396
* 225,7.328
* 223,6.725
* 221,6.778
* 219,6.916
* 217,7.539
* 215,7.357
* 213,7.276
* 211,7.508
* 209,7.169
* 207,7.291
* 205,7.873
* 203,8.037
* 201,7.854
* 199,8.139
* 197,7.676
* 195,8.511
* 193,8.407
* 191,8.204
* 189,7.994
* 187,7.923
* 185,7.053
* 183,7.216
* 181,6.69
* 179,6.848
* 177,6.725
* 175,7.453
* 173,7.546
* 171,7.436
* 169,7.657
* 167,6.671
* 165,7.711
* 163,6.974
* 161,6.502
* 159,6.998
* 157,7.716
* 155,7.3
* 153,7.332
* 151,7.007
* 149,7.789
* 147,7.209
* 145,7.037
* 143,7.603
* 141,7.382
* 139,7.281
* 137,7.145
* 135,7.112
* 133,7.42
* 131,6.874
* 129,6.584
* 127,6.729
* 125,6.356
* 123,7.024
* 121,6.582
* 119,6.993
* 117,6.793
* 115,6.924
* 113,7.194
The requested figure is 67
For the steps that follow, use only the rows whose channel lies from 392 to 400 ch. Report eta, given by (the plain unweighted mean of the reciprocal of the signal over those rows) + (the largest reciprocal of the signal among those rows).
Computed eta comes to 0.279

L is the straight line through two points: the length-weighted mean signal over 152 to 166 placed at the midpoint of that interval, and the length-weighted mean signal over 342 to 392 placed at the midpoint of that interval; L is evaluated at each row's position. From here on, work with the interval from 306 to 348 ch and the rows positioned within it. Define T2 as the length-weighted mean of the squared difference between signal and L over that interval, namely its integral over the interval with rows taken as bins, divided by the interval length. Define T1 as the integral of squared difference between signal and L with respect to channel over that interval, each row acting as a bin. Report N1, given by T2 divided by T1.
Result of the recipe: 0.024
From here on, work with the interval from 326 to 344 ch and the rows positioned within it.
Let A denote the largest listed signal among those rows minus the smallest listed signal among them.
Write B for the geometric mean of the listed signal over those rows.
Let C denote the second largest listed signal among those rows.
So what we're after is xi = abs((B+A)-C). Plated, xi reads 0.9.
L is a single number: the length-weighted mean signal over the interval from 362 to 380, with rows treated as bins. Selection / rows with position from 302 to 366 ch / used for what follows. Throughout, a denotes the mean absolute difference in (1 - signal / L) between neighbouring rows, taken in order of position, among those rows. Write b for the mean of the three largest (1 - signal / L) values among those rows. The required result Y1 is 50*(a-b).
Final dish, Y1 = 2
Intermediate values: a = 0.054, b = 0.02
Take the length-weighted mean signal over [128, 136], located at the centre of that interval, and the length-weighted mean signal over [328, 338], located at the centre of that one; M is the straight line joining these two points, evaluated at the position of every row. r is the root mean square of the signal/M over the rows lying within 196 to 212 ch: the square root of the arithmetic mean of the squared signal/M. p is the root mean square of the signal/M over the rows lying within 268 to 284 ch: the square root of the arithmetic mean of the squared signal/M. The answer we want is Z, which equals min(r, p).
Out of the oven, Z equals 1.01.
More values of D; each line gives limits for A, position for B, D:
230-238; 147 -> 56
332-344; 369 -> 67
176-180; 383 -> 45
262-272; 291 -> 70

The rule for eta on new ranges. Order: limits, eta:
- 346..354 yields 0.251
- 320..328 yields 0.237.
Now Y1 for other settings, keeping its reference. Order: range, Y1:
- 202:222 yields -4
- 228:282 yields 0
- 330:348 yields 3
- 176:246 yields -5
